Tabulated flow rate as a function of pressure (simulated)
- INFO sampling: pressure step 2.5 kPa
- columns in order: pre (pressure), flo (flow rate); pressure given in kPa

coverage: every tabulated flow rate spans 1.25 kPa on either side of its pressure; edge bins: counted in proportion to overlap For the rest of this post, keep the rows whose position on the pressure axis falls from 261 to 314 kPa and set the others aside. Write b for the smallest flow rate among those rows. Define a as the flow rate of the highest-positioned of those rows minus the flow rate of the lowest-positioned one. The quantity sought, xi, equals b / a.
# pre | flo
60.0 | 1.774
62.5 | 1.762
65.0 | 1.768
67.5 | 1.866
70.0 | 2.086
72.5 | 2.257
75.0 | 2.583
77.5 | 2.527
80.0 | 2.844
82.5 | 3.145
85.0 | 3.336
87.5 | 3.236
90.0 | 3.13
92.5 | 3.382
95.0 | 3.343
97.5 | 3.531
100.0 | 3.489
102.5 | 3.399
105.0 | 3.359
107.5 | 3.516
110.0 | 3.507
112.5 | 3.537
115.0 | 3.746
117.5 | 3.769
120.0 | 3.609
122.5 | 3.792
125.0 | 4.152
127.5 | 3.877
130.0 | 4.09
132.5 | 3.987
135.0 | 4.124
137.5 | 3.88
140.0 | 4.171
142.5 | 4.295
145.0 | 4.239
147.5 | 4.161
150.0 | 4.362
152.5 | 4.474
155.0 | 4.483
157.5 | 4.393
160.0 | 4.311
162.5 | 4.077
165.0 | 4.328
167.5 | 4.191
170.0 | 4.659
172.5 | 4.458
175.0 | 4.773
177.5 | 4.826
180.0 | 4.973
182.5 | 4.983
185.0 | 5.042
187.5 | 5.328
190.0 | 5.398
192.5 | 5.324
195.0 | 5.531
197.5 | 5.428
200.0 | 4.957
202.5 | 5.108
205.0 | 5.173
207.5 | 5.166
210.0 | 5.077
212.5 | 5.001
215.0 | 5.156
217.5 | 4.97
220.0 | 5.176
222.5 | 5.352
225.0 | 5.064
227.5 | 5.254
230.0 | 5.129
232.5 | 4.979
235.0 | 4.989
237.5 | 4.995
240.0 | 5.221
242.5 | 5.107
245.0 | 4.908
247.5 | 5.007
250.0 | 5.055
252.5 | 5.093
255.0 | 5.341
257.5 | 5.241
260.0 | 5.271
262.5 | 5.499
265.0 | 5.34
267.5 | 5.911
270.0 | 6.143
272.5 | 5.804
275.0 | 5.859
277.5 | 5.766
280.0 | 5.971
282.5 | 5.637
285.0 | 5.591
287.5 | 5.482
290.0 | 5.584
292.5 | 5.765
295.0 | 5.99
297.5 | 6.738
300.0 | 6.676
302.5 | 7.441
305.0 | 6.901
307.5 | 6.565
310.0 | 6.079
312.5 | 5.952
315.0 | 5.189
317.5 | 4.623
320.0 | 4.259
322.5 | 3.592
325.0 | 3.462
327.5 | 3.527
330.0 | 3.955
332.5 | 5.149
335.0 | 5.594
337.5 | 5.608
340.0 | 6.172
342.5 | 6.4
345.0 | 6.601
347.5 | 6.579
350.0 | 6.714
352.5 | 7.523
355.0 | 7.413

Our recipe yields 12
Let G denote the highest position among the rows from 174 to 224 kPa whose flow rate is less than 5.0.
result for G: 217.5 kPa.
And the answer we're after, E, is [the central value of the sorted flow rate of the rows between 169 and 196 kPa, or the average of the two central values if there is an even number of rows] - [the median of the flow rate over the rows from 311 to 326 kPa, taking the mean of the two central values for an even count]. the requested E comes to 0.5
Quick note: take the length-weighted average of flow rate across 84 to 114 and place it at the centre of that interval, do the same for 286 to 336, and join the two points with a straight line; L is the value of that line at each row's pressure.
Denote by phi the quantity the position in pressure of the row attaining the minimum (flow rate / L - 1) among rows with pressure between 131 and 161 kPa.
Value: 137.5 kPa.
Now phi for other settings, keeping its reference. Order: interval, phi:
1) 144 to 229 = 162.5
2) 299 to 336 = 325.0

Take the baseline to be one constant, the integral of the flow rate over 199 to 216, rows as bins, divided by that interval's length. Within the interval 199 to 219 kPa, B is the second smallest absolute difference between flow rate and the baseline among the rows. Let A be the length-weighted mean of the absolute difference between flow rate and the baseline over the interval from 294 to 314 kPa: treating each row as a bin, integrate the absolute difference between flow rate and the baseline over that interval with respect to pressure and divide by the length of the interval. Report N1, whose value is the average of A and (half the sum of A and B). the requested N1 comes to 1.08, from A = 1.44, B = 0.016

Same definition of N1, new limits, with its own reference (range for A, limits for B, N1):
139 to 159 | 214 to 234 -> 0.59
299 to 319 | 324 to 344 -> 1.02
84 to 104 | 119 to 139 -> 1.54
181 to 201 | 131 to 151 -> 0.37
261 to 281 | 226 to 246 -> 0.52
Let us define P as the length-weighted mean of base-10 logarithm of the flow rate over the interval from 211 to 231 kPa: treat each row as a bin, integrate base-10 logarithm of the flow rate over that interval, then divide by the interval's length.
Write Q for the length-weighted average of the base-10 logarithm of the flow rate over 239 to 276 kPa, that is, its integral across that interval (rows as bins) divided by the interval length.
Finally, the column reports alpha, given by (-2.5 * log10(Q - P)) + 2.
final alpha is 6.27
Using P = 0.71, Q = 0.730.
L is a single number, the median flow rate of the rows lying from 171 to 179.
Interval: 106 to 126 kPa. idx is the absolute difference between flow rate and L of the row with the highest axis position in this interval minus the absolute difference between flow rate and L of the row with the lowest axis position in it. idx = -0.64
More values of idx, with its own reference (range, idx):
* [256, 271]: 0.90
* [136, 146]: -0.36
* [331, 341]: 1.02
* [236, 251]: 0.06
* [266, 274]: -0.11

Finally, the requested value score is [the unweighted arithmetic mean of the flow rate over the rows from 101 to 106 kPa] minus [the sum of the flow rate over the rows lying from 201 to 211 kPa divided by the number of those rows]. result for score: -2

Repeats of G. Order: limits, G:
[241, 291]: 245.0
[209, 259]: 245.0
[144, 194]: 182.5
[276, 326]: 325.0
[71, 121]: 120.0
